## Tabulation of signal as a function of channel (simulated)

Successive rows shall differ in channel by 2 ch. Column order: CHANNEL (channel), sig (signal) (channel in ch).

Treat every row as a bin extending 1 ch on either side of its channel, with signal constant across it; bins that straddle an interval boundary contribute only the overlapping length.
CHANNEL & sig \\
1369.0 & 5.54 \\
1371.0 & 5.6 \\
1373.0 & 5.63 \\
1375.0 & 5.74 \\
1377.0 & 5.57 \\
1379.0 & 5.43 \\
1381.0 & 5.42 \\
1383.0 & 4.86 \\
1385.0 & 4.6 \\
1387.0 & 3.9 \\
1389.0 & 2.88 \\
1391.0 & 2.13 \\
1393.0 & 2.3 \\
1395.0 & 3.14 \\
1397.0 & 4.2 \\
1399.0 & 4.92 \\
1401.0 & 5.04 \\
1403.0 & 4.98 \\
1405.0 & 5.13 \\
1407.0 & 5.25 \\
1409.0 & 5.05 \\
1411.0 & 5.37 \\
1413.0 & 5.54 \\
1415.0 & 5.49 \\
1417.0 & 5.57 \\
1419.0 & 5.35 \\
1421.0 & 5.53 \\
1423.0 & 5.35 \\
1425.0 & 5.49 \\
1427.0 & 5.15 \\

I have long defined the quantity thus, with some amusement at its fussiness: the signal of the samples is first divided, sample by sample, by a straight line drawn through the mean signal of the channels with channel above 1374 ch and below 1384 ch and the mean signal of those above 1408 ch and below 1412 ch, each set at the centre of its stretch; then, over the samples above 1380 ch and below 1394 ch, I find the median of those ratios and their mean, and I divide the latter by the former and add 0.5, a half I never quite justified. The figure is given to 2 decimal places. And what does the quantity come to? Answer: 1.45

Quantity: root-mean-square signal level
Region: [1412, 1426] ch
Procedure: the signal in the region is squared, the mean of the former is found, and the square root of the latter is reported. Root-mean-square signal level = 5.5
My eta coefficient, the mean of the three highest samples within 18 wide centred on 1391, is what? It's 4.79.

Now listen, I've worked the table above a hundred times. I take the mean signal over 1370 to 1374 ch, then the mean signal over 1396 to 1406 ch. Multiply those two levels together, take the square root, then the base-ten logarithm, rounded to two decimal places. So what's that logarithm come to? 0.72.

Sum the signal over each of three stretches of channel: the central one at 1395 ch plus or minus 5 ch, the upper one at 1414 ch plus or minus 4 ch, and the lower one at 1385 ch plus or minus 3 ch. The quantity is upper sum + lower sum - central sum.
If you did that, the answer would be 19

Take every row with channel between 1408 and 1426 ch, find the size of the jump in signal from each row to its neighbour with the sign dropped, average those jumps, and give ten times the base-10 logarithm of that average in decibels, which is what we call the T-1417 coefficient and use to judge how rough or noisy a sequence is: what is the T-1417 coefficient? -8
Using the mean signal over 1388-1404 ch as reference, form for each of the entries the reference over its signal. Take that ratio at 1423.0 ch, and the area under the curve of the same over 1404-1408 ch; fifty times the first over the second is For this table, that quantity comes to 12.1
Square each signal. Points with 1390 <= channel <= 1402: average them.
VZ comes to 14.5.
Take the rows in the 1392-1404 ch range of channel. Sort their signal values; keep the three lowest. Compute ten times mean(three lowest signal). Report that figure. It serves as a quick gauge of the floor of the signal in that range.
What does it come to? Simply 32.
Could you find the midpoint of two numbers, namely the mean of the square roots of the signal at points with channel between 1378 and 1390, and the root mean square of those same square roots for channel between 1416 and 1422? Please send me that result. 2.23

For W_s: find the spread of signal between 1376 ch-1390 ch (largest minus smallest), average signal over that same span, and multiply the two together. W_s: 13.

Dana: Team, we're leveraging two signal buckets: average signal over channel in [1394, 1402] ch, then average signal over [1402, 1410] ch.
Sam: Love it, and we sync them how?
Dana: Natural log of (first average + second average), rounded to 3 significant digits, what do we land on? 2.24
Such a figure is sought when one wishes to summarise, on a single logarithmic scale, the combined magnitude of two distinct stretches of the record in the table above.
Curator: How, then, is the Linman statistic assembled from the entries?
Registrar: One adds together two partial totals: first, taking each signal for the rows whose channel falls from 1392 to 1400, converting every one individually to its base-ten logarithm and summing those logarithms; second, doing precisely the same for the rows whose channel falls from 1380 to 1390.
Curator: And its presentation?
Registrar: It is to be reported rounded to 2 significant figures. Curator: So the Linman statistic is 5.3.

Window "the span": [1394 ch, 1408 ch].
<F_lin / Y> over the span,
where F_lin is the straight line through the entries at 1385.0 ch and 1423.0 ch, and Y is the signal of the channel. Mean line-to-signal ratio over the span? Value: 1.1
